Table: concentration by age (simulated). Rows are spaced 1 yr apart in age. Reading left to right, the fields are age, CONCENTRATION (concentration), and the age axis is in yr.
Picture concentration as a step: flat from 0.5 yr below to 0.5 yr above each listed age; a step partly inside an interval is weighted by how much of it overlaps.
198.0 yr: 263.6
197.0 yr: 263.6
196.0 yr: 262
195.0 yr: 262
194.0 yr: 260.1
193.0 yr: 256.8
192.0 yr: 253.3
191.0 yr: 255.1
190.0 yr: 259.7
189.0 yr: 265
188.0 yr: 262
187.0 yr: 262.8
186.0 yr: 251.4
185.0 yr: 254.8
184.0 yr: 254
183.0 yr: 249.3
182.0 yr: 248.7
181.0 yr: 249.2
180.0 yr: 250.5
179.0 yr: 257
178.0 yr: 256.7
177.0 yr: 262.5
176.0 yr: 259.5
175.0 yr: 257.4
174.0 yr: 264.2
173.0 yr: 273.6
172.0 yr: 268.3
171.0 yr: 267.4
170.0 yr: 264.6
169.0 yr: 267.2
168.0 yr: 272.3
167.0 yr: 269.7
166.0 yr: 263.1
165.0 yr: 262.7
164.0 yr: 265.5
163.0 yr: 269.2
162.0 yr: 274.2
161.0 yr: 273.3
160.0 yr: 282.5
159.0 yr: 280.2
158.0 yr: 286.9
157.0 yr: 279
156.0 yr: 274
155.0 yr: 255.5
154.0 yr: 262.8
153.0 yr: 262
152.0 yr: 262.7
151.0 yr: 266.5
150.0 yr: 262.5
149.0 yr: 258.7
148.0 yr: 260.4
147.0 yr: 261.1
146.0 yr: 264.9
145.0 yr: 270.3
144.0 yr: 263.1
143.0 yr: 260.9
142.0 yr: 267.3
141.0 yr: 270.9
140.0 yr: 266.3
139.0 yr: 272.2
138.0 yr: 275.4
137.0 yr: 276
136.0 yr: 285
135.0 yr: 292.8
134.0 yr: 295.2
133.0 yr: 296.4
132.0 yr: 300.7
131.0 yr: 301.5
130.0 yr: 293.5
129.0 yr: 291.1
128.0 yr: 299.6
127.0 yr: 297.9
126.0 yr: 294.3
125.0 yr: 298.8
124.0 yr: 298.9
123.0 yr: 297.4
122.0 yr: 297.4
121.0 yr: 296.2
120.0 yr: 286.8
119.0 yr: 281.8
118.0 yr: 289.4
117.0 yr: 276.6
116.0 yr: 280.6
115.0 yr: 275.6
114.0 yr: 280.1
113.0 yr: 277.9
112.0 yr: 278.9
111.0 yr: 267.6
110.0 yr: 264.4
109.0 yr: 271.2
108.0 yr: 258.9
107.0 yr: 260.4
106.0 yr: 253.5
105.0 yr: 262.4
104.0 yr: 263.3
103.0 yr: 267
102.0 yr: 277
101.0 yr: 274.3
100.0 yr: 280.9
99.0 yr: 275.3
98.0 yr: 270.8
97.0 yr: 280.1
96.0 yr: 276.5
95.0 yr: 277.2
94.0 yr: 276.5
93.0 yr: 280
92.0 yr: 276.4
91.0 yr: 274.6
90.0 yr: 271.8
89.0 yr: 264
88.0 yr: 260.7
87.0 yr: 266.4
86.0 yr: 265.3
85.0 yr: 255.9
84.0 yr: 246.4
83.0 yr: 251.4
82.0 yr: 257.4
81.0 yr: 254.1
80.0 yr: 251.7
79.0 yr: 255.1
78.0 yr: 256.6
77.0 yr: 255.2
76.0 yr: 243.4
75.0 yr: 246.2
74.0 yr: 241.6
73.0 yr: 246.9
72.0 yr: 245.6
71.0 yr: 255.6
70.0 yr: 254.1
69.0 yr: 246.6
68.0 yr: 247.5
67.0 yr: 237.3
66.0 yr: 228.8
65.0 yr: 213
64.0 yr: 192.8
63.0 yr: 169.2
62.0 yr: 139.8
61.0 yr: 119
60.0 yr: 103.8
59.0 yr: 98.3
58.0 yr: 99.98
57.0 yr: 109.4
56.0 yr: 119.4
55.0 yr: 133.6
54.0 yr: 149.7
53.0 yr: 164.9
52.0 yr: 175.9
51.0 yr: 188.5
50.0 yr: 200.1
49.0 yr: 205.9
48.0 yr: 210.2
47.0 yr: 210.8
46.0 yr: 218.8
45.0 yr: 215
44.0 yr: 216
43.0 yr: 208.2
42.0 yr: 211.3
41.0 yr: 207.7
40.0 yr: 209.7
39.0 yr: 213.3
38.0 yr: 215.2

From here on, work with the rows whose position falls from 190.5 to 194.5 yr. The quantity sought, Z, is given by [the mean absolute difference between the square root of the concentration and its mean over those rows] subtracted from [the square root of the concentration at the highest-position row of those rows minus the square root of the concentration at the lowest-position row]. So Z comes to 0.1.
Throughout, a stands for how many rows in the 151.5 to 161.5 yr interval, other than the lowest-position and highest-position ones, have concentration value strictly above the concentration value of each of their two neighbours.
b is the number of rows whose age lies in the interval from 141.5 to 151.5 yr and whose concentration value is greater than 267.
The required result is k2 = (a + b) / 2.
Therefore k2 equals 2.5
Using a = 3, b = 2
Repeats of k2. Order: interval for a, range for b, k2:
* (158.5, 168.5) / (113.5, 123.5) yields 6.0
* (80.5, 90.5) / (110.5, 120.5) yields 6.0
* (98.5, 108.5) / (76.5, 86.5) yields 1.5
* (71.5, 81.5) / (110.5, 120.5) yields 6.5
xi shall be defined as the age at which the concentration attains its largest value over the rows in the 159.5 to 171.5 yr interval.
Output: 160.0 yr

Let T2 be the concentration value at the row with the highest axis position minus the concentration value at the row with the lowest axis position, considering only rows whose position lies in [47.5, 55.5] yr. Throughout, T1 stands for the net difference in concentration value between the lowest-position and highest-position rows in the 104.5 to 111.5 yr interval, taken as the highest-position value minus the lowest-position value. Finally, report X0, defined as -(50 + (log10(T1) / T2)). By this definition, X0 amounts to -50.0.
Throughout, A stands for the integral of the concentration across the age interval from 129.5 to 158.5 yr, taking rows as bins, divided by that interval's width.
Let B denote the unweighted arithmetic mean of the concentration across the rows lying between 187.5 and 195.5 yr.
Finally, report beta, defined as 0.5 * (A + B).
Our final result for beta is 267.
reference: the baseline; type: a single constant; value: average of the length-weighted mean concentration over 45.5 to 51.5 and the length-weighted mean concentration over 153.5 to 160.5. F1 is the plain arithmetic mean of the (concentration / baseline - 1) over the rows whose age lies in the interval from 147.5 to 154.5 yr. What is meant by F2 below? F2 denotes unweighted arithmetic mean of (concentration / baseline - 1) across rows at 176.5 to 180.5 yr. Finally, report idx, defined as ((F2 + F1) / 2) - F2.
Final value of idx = 0.01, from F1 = 0.09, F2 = 0.07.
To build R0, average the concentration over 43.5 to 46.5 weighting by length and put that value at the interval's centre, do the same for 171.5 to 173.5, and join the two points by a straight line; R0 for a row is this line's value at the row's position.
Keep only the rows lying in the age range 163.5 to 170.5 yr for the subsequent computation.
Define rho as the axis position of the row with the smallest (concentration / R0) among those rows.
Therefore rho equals 170.0 yr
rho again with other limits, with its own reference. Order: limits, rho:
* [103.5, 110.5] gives 106.0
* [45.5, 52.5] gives 52.0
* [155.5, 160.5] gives 156.0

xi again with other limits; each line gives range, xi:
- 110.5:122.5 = 122.0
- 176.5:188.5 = 187.0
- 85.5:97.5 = 97.0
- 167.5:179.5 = 173.0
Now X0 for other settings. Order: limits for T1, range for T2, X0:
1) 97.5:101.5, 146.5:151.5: -50.1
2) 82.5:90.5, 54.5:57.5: -49.9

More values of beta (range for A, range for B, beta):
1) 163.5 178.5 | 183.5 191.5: 262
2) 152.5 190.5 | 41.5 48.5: 239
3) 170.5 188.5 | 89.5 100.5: 267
